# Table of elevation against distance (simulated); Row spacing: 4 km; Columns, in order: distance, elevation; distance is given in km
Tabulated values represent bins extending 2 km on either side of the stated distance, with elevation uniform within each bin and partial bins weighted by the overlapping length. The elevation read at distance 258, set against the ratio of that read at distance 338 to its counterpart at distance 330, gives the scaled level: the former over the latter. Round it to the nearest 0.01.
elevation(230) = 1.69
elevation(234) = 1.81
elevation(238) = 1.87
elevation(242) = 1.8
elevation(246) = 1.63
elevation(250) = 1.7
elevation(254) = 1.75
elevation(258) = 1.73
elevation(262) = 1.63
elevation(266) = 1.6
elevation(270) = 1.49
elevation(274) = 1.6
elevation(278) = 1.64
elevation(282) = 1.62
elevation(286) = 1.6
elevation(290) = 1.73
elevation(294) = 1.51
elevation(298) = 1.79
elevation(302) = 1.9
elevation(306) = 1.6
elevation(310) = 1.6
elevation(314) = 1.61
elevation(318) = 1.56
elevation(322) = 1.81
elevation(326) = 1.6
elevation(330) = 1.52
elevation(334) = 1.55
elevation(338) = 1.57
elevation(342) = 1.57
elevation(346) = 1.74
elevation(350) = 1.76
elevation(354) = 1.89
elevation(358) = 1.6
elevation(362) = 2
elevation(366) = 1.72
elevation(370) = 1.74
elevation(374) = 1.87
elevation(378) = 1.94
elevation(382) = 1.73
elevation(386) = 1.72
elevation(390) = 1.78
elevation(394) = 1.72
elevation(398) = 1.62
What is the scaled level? 1.67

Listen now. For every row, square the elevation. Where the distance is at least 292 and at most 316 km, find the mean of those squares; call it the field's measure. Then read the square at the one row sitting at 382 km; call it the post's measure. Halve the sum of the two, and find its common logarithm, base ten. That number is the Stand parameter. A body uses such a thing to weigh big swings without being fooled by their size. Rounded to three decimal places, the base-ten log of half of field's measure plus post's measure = 0.462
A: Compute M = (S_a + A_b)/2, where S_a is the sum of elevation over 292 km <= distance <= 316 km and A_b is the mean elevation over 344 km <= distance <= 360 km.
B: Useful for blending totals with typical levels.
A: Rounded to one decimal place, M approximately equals 5.9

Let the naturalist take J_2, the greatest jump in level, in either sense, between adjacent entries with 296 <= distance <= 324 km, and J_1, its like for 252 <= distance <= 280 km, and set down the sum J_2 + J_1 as 0.41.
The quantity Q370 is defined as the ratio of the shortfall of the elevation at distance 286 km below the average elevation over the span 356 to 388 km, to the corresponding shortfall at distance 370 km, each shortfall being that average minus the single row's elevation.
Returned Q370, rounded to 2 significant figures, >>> 3.8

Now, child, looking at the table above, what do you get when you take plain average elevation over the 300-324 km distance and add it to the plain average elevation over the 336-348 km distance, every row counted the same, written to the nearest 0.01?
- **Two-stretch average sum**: 3.31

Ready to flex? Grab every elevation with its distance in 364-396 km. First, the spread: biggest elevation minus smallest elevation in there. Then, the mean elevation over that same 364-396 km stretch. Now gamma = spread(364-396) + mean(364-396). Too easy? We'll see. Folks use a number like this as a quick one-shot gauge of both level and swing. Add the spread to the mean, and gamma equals 2.00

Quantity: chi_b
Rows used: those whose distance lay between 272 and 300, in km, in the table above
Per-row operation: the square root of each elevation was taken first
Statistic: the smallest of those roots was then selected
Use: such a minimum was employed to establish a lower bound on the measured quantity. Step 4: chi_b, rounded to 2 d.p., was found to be 1.23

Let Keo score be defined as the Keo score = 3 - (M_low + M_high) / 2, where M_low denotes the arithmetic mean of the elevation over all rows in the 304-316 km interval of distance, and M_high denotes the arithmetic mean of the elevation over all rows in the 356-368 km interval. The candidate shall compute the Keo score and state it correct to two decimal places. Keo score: 1.31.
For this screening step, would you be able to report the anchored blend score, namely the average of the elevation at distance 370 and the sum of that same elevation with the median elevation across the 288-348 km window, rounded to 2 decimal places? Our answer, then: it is 2.54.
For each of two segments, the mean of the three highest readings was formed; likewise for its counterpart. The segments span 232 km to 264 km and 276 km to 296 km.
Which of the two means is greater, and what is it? 1.83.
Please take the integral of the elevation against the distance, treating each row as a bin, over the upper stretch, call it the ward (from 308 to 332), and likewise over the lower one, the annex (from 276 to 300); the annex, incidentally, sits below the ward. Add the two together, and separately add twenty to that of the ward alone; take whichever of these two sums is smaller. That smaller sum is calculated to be 58.8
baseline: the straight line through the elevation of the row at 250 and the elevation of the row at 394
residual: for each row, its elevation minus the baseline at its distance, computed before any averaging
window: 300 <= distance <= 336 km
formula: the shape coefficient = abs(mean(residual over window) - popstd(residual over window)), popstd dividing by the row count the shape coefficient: 0.19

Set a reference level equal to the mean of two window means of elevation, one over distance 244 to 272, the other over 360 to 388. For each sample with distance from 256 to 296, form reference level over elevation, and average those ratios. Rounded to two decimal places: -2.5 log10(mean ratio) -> -0.08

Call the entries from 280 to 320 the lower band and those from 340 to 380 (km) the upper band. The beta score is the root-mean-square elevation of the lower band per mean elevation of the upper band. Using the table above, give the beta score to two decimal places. 0.93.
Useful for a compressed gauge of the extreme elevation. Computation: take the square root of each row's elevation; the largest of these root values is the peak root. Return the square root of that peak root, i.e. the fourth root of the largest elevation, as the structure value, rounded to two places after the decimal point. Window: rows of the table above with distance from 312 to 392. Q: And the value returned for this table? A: 1.19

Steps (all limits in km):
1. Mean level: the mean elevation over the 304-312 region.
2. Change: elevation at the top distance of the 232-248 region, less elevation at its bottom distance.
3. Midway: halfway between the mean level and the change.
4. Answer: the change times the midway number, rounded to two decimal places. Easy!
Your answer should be -0.13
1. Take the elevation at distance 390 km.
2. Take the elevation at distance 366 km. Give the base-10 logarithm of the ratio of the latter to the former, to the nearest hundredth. -0.01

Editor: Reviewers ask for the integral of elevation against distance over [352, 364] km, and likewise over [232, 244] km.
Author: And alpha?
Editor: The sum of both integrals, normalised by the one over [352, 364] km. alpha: 1.998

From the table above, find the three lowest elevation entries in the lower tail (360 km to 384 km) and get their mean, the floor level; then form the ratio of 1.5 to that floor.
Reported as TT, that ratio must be 0.87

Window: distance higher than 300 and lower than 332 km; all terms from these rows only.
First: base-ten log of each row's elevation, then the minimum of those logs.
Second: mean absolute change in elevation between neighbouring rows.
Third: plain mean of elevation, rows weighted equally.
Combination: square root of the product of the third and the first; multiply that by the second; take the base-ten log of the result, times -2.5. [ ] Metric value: 2.88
